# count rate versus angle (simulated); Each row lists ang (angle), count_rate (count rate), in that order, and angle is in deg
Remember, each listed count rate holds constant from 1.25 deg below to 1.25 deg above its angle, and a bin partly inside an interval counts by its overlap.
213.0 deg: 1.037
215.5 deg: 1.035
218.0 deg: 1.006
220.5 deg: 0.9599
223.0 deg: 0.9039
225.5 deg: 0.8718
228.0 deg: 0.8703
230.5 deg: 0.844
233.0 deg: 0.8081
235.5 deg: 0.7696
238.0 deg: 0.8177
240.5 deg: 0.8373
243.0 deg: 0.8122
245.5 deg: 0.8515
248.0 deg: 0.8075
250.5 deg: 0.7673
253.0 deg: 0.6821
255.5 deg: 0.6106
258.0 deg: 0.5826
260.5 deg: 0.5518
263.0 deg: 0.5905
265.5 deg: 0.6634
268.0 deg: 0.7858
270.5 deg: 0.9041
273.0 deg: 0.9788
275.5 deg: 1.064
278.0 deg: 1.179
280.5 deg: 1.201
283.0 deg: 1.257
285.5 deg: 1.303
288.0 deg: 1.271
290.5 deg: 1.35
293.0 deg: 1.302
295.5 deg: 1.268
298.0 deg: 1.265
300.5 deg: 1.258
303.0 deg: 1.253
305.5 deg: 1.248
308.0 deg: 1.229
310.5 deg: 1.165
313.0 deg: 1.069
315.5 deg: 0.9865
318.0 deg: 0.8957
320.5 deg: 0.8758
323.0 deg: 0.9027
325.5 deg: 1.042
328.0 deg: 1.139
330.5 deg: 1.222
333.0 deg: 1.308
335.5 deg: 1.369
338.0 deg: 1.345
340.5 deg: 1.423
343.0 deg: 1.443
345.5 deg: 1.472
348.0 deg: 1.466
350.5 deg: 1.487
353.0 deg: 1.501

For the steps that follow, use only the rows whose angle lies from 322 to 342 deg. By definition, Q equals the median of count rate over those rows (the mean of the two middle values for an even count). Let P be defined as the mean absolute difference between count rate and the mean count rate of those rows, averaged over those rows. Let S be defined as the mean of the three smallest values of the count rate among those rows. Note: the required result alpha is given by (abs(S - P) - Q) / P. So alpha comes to -2.66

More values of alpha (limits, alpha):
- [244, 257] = -2.03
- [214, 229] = -1.84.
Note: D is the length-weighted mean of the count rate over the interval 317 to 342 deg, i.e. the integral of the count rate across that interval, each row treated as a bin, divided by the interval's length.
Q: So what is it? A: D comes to 1.16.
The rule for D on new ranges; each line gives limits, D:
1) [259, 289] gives 0.97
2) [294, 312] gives 1.24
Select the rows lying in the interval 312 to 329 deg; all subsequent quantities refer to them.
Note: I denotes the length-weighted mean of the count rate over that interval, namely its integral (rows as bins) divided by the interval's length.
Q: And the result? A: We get 1.0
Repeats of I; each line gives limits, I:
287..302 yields 1.3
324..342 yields 1.3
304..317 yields 1.1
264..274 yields 0.8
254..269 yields 0.6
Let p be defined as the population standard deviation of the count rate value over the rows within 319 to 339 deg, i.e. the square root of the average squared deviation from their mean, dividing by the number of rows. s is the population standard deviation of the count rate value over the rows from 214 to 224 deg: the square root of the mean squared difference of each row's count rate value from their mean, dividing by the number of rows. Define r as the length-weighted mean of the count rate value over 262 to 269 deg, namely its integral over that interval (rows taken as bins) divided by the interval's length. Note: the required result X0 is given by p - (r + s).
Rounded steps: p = 0.18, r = 0.68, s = 0.050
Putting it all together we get -0.55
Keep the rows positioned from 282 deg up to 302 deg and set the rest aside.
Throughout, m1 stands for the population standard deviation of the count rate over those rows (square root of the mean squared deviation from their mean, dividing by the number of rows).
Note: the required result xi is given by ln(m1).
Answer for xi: -3.5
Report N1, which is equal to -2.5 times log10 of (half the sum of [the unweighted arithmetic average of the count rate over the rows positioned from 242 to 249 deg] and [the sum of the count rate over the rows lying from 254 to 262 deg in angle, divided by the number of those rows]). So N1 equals 0.38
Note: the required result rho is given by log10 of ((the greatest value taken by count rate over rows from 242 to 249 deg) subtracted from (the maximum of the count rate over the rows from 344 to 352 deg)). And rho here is -0.20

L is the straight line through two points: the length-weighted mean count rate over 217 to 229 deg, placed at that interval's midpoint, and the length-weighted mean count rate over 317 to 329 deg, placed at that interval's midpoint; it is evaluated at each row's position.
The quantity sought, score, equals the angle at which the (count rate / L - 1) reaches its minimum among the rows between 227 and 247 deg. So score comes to 235.5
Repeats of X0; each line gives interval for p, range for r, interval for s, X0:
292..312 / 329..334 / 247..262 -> -1.31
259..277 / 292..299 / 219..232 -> -1.13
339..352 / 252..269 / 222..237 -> -0.66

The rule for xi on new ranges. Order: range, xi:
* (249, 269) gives -2.5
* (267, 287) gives -1.8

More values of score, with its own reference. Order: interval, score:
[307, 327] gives 320.5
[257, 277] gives 260.5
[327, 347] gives 328.0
